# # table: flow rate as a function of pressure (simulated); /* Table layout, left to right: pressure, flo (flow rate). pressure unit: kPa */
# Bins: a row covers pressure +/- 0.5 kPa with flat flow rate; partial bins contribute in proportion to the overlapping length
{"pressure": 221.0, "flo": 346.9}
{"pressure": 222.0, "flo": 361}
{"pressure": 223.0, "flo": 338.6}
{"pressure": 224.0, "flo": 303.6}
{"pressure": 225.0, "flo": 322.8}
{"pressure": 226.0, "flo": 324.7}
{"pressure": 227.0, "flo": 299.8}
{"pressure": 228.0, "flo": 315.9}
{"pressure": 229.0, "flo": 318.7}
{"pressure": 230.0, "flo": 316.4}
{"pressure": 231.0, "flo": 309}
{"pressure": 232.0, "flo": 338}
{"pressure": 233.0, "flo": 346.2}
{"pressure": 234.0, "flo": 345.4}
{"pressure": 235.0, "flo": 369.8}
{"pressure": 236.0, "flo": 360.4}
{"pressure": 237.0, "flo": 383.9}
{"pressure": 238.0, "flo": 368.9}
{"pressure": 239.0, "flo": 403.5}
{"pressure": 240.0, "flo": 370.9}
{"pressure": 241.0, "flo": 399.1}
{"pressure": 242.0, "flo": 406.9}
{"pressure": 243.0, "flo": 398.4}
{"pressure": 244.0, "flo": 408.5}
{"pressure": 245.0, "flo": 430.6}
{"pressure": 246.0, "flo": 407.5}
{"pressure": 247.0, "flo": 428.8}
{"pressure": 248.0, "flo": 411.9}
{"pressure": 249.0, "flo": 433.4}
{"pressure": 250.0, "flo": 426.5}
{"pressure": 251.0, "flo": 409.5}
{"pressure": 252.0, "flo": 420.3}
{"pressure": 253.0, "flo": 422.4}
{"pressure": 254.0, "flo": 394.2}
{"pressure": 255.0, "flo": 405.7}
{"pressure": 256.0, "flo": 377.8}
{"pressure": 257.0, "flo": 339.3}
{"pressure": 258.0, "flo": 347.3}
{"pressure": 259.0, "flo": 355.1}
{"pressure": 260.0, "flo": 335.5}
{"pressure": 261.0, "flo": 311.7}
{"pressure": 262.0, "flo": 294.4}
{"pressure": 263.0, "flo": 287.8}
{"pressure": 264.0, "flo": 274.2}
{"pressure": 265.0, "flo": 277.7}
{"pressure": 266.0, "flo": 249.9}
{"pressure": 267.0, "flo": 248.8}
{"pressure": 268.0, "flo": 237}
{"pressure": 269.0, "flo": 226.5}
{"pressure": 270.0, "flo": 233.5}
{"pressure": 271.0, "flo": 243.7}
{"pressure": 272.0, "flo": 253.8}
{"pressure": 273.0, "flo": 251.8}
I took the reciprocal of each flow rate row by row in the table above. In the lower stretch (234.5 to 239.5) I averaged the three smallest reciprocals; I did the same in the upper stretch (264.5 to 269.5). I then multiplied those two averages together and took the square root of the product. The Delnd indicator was 0.0032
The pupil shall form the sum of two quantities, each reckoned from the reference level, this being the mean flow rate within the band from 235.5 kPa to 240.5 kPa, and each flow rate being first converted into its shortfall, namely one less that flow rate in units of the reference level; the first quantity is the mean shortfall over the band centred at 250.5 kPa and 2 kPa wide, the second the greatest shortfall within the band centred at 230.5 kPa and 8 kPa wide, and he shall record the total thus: 0.1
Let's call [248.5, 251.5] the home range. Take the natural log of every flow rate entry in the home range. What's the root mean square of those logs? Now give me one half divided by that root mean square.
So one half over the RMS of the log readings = 0.0827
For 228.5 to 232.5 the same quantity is 0.0867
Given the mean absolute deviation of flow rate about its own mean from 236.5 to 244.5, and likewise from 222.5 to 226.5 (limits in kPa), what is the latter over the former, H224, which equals 0.7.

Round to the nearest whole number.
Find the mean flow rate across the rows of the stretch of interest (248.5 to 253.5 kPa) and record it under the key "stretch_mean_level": 422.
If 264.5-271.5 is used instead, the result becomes 245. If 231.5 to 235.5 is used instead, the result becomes 350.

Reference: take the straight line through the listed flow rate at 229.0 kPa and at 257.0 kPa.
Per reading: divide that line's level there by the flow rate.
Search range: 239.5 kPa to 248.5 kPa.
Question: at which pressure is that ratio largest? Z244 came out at 240.0 kPa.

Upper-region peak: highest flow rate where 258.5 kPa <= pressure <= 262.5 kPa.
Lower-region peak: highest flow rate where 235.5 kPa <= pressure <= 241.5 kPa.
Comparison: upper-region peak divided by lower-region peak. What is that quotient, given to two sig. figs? 0.88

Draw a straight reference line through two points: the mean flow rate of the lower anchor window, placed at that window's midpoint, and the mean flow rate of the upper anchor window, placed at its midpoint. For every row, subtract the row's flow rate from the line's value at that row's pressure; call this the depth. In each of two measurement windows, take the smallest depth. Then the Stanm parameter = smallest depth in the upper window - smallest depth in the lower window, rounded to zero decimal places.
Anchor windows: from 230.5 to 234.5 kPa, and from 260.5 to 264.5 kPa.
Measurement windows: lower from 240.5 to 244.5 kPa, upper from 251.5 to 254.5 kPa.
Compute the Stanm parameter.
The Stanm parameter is -27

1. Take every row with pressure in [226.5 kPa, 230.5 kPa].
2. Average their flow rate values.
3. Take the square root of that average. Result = 17.7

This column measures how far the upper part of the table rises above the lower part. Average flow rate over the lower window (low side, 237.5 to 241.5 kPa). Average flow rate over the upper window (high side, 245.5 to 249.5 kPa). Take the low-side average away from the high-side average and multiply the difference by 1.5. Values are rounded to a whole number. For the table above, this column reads 52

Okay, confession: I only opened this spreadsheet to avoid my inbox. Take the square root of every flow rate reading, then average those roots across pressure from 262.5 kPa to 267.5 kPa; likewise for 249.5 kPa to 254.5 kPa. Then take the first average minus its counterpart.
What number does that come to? -4.0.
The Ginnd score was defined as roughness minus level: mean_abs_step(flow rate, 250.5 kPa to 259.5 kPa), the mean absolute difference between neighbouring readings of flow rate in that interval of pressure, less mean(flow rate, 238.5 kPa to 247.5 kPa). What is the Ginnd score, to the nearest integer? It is -389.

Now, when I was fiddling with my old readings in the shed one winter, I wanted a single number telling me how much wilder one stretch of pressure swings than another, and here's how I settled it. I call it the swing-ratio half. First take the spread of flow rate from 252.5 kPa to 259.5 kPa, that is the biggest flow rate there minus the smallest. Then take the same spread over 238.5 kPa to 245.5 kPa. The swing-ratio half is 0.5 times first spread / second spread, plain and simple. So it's 0.7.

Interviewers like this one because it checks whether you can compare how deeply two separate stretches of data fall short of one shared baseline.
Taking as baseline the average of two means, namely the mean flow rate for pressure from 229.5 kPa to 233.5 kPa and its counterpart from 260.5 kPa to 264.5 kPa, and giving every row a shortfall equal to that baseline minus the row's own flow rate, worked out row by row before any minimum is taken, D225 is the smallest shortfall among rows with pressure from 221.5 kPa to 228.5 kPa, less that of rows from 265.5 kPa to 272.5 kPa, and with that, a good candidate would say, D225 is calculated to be -107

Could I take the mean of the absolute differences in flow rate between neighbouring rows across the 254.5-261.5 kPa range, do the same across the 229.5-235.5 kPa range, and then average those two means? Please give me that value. 17.4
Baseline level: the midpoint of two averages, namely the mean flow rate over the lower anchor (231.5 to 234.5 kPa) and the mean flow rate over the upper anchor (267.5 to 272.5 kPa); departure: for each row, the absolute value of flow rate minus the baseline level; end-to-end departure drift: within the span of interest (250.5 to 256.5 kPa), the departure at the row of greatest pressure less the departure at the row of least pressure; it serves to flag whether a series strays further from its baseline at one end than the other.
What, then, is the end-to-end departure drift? -32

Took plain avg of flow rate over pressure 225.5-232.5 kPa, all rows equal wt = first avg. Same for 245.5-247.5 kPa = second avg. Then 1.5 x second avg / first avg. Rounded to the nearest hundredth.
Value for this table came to 1.98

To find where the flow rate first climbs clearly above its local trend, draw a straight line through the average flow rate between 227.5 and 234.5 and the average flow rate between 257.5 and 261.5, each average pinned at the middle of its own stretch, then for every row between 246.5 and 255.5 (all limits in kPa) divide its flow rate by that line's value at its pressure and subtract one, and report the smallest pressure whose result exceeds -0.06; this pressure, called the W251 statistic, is 247.0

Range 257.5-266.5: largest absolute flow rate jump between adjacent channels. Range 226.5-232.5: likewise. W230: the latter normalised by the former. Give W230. 1.04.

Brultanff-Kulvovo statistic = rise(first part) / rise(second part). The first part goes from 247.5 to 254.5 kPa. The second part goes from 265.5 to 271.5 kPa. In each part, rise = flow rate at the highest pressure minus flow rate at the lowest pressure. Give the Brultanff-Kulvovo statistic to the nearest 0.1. 2.9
